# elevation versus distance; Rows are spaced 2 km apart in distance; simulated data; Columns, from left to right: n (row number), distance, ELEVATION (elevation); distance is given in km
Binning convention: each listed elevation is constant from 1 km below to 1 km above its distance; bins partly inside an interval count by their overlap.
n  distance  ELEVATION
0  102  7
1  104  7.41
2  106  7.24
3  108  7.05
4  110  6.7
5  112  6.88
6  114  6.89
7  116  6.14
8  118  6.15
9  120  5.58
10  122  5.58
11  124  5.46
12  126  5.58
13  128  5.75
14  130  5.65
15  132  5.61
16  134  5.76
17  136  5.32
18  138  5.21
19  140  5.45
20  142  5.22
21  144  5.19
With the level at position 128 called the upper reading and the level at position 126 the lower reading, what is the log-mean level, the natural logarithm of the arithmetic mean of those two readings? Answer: 1.734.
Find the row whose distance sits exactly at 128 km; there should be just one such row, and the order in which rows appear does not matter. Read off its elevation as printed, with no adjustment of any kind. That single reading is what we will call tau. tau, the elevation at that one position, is 5.75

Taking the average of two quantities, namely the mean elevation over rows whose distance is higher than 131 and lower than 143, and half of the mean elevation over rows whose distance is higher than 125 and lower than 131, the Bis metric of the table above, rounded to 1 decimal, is 4.1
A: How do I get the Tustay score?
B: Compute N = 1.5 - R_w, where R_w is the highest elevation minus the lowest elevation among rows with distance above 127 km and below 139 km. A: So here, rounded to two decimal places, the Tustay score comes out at 0.95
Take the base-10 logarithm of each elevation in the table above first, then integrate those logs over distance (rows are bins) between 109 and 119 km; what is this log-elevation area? 8.2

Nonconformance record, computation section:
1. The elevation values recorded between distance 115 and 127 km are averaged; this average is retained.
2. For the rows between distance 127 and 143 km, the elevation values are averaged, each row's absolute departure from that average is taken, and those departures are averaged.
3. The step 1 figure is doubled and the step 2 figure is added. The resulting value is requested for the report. 11.7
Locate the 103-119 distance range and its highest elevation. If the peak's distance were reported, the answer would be 104 km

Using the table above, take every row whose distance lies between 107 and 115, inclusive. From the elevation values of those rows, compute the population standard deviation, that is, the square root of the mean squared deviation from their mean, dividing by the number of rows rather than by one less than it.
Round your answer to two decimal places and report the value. 0.12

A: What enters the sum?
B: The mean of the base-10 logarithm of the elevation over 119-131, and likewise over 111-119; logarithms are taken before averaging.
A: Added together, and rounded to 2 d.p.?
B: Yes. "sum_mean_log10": 1.56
